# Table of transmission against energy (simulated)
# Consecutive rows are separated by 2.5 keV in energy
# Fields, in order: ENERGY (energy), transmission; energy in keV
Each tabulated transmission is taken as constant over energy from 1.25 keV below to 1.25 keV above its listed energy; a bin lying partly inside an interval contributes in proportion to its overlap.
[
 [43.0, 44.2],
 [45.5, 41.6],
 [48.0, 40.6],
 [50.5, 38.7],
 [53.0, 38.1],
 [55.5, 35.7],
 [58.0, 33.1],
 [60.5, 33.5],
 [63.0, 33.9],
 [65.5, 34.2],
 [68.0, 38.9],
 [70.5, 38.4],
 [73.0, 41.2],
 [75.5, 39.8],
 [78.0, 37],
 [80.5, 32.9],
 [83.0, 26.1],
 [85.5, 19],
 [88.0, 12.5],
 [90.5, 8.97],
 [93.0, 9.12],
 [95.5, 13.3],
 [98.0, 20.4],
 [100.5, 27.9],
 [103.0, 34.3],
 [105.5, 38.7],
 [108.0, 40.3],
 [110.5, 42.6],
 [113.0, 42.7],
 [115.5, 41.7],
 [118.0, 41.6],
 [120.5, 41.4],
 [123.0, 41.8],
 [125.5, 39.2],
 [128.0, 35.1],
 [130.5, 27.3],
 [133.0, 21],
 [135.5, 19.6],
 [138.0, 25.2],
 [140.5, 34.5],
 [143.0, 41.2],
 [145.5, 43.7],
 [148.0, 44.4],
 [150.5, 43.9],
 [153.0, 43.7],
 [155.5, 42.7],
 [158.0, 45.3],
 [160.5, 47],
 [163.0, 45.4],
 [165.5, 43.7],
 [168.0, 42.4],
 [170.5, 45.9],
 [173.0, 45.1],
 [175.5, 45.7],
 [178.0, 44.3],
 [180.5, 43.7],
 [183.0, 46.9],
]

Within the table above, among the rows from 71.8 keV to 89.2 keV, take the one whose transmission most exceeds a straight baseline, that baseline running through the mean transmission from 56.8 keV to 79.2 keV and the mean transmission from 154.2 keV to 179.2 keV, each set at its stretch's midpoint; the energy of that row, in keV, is 73.0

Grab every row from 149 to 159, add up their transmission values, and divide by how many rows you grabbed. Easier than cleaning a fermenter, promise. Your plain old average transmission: 43.9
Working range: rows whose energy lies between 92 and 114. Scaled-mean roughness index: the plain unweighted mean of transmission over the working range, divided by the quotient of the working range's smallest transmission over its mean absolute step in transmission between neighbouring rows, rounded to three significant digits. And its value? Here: 13.8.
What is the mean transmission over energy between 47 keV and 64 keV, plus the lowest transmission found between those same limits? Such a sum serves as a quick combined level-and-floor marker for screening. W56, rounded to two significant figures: 69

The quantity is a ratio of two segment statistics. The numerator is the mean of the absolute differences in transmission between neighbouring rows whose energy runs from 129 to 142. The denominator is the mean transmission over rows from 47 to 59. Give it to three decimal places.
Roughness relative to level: 0.152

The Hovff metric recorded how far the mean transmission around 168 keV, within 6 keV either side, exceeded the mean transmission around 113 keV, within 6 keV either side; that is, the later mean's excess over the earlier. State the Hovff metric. 3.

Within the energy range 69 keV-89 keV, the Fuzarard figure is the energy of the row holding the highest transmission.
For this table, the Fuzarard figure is 73.0 keV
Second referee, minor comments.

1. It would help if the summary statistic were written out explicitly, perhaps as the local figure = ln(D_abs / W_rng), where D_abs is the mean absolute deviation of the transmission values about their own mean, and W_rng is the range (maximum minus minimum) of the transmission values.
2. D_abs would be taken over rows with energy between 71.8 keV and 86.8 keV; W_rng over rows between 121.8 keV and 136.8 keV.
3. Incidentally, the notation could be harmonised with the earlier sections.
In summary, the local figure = -1.2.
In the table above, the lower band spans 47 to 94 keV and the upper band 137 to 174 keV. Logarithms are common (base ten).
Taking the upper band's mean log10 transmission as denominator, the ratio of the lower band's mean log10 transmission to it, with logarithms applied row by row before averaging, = 0.90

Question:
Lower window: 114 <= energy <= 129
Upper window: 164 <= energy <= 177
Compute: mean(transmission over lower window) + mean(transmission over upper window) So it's 85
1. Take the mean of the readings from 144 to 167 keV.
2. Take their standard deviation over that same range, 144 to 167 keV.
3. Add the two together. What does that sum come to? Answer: 45.6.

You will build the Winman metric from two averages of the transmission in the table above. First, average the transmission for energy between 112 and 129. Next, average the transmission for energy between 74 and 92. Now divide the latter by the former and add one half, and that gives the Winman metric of 1.1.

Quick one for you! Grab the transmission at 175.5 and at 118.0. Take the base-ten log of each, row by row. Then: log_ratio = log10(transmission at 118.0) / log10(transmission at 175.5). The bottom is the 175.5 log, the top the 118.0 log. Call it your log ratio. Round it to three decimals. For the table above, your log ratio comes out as 0.975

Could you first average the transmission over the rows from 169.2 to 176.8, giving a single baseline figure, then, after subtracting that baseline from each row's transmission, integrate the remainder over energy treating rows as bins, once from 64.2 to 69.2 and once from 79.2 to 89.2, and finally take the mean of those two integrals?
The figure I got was -137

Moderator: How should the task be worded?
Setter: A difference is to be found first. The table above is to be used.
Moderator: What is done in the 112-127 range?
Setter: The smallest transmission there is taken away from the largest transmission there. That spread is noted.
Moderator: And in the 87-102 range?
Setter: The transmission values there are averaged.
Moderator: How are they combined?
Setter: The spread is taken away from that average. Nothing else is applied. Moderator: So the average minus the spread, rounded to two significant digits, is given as 12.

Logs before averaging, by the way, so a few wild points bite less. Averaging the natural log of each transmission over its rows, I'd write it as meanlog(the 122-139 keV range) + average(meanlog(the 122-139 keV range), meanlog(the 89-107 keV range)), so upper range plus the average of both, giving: 6.50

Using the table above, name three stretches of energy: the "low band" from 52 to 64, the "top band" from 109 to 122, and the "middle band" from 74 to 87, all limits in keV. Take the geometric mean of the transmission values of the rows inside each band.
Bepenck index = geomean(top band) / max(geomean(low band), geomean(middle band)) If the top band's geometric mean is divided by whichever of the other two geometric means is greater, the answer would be 1.21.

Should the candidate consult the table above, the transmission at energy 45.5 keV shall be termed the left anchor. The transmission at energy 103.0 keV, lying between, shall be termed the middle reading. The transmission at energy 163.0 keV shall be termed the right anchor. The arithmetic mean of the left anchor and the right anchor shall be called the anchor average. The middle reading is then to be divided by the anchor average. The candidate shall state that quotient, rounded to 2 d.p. 0.79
